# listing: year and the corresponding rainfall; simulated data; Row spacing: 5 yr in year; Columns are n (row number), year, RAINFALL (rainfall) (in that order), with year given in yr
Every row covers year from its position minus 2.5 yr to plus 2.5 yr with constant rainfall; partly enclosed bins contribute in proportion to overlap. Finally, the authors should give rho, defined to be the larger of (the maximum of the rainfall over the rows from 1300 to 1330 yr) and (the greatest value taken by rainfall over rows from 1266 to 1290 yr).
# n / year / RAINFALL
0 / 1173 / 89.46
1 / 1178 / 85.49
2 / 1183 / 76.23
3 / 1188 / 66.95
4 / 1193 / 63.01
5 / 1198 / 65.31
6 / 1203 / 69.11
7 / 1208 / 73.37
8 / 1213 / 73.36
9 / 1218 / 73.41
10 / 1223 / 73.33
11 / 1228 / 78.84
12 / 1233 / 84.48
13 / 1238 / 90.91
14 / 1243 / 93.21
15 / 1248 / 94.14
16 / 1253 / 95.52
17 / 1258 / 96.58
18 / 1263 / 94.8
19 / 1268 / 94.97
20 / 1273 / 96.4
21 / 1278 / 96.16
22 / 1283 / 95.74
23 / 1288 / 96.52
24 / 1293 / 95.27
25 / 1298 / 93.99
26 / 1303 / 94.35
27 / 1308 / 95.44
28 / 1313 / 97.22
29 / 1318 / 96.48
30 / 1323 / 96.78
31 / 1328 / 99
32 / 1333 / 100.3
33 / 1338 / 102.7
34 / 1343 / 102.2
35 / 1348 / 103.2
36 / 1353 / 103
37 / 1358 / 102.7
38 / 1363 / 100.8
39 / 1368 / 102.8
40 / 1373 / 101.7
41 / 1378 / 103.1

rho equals 99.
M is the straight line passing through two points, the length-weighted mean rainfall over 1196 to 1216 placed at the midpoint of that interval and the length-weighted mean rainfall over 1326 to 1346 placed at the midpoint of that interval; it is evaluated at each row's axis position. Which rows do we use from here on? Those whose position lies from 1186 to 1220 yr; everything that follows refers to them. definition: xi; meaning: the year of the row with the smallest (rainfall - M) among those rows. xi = 1193 yr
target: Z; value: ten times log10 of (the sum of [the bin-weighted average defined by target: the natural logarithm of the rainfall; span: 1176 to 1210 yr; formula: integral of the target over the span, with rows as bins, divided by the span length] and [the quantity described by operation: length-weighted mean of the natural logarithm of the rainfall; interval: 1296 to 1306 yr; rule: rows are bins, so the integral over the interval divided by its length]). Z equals 9.448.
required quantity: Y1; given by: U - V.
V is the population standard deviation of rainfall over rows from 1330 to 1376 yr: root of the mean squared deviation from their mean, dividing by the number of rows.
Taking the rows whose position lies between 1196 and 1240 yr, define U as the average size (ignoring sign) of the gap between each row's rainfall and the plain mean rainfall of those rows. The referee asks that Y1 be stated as 5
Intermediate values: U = 6.0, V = 1.0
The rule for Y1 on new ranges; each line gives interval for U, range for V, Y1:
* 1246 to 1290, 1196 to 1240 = -7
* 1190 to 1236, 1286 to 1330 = 3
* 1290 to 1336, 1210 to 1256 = -7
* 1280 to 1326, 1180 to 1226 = -3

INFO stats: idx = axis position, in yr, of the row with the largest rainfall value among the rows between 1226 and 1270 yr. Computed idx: 1258 yr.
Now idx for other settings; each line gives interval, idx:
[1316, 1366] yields 1348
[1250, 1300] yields 1258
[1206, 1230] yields 1228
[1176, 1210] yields 1178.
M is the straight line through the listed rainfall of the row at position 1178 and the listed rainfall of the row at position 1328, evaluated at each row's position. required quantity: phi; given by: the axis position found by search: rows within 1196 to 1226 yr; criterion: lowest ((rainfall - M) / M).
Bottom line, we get 1198 yr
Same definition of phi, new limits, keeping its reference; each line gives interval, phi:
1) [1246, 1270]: 1268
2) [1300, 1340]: 1303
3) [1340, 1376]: 1363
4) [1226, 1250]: 1228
